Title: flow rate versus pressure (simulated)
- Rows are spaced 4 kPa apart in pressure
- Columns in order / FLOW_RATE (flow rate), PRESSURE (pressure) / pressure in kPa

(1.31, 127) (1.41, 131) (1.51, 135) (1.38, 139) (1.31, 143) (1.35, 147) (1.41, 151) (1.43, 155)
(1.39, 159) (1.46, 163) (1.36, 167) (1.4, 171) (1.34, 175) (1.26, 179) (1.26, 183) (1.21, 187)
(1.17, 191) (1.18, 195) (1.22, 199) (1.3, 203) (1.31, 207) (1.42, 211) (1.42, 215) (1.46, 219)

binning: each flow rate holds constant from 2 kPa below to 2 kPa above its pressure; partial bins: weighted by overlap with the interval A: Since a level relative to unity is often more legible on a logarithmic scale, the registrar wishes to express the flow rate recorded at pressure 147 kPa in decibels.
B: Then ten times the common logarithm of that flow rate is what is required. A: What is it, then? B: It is 1.30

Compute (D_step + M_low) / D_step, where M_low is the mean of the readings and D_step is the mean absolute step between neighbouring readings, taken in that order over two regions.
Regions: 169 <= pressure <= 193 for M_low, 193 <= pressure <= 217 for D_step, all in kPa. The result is 28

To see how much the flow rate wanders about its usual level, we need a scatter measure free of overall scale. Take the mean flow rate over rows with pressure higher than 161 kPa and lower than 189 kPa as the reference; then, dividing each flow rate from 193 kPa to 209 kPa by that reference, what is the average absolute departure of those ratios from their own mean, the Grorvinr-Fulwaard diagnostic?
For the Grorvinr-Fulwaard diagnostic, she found 0.040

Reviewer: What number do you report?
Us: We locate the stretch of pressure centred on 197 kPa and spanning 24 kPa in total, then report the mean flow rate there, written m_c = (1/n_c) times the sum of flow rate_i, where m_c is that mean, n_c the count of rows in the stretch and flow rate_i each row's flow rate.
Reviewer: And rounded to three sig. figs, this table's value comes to 1.23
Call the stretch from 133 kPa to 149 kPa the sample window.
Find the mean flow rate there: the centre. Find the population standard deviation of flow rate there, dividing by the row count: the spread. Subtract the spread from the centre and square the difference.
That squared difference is 1.7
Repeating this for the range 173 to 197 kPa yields 1.4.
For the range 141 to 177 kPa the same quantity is 1.8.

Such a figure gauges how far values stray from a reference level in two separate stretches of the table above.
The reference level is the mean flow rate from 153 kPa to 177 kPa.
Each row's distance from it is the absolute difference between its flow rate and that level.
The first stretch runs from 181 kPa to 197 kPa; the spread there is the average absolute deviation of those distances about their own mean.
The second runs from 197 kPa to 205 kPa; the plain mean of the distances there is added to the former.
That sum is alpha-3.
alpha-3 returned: 0.17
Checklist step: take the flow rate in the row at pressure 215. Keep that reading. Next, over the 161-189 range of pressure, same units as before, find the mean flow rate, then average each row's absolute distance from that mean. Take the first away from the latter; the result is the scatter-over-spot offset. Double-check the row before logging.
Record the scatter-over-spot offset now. -1.35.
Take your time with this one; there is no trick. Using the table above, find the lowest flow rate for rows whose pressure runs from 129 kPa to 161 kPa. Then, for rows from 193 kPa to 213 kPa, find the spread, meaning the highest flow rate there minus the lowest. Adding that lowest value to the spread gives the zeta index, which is 1.55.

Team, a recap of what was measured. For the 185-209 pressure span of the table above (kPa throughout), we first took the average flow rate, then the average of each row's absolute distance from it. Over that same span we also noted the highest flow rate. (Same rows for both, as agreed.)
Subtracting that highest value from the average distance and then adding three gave 1.74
